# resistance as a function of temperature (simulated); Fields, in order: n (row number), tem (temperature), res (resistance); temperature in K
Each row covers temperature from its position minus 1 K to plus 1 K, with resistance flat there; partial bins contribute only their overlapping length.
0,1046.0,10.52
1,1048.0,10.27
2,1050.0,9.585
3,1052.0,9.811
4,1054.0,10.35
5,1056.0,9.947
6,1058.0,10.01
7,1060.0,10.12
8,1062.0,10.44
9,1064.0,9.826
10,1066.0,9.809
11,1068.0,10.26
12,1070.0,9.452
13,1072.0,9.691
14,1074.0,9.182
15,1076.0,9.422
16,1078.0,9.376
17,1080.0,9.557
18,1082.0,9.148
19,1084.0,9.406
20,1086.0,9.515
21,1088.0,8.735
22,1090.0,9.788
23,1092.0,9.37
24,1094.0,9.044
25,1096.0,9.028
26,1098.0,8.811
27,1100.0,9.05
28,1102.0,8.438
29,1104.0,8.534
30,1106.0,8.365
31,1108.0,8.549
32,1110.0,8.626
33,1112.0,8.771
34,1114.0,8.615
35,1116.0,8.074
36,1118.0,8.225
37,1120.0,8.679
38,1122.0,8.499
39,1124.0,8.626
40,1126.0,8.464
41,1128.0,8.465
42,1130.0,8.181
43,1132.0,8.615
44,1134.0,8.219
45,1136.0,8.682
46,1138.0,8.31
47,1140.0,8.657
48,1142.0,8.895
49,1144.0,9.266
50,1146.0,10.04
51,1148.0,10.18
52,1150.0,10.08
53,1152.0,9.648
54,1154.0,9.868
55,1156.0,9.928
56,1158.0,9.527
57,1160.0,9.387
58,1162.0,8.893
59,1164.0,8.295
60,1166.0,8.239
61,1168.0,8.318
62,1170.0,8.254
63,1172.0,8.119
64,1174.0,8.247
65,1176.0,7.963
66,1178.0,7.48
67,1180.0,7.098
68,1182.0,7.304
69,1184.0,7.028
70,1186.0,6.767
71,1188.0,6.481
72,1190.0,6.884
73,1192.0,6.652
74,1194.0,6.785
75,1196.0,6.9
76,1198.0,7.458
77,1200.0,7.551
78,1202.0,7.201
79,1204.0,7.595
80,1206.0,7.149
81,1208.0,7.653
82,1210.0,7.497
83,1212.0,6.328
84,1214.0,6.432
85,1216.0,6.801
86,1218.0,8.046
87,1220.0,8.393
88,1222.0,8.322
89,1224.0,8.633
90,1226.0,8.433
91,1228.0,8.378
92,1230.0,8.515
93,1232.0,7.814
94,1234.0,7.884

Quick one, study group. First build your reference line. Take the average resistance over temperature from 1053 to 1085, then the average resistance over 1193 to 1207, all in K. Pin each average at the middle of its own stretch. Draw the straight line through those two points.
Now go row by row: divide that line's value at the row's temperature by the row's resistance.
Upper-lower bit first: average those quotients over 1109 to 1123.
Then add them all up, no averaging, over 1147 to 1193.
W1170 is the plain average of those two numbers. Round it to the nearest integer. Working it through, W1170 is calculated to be 12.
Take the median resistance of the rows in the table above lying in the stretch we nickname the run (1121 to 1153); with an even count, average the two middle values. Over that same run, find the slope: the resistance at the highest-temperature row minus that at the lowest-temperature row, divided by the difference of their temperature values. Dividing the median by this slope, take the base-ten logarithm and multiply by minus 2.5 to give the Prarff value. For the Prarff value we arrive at -5.9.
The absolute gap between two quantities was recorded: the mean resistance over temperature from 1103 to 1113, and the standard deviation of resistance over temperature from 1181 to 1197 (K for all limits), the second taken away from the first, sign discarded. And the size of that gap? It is 8.3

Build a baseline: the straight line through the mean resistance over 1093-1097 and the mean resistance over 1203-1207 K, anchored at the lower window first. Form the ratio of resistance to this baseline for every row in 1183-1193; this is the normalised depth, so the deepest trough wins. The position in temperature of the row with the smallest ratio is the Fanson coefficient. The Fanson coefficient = 1188.0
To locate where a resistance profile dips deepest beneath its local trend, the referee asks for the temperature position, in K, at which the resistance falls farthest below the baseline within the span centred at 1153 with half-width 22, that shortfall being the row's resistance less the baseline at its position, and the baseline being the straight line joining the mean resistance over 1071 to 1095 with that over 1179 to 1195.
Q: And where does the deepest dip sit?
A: 1134.0 K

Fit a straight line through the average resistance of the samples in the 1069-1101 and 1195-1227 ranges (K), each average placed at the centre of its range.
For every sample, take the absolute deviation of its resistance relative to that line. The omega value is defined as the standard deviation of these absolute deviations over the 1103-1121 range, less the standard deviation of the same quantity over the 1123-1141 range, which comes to 0.1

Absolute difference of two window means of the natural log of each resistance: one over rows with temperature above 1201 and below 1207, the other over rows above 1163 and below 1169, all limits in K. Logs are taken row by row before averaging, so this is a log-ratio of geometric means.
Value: 0.12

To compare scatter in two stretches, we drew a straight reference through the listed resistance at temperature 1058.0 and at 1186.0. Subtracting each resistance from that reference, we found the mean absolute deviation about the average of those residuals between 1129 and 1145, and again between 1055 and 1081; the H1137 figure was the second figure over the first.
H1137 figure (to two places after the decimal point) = 0.53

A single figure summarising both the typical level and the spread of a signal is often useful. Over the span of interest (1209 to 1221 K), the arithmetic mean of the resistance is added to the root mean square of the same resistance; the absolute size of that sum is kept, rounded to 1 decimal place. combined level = 14.5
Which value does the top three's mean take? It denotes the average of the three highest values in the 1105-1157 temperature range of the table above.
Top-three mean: 10.1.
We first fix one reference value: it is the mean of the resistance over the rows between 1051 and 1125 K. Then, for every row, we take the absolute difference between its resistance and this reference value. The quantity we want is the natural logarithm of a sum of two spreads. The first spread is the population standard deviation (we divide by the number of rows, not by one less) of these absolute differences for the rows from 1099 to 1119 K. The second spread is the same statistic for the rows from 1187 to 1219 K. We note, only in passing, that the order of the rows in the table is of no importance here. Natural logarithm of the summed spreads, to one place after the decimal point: -0.3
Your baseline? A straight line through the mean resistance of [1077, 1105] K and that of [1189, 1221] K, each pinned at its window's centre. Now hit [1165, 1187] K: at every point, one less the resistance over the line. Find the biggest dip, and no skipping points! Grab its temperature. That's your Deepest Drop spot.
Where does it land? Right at 1186.0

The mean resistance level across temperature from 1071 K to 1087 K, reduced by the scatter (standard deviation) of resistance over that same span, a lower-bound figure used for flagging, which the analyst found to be 9.2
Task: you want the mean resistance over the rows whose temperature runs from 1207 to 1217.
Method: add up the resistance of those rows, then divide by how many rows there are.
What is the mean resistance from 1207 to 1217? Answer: 6.9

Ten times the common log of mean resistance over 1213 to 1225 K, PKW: 8.9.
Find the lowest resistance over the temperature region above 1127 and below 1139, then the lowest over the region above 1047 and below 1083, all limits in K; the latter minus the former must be 1.0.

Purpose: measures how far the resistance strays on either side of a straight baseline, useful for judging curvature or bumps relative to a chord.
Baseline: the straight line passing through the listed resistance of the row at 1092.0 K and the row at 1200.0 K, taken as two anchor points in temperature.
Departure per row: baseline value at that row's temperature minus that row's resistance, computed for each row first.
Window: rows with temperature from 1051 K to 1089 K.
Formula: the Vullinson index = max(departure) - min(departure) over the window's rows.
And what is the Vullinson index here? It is 1.3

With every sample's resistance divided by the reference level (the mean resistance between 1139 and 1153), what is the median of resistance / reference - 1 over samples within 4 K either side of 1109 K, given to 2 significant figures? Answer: -0.10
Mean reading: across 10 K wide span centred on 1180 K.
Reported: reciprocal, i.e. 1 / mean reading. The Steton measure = 0.136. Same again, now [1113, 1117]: 0.120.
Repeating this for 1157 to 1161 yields 0.106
